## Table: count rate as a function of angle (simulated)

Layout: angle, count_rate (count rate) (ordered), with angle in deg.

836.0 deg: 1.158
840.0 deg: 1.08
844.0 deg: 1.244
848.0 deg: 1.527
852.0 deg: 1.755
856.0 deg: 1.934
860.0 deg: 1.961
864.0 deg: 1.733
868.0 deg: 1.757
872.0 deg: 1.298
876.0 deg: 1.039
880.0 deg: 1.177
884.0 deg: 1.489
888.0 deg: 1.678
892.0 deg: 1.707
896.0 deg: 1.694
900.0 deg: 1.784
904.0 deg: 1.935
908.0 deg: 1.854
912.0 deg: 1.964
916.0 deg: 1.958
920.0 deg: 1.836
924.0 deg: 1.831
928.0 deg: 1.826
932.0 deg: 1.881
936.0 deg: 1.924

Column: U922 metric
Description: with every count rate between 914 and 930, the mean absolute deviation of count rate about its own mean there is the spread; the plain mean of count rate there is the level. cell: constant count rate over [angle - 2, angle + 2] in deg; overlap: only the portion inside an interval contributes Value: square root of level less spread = 1.35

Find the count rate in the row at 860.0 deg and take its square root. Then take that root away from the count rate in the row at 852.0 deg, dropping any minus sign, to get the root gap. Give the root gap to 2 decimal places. 0.35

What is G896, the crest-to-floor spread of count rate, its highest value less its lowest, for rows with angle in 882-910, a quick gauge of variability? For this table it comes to 0.4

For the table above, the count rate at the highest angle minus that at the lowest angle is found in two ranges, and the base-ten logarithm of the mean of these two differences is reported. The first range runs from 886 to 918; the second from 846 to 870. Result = -0.59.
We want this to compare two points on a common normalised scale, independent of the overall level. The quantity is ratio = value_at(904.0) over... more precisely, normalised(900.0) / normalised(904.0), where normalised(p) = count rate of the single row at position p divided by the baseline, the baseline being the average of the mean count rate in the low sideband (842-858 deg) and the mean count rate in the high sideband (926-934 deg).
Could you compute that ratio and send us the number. 0.92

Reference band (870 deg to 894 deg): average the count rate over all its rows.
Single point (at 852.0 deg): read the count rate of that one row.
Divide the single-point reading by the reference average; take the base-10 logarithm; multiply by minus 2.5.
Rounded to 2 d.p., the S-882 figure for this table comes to -0.25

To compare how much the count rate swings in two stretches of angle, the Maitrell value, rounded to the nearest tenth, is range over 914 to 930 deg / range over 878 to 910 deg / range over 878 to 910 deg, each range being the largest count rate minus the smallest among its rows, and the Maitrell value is 0.2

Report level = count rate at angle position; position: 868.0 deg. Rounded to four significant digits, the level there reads 1.757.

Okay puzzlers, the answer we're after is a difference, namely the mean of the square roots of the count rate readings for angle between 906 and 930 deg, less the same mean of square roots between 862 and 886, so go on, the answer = 0.19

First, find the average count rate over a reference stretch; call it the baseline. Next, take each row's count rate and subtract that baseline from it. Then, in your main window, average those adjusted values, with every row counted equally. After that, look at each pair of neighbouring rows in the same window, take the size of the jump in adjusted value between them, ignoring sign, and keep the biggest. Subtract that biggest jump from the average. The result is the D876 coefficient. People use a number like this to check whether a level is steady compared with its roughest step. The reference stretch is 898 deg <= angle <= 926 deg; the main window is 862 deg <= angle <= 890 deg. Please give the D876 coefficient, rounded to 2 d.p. -0.89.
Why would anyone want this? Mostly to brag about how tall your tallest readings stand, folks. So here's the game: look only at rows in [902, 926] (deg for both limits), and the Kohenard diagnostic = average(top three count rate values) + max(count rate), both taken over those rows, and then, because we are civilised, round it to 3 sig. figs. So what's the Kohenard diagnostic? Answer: 3.92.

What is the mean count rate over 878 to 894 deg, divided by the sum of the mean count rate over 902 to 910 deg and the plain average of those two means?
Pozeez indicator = 0.42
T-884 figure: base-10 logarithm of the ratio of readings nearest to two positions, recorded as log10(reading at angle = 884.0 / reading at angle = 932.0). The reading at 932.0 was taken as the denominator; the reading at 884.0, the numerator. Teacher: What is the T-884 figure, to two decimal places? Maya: -0.10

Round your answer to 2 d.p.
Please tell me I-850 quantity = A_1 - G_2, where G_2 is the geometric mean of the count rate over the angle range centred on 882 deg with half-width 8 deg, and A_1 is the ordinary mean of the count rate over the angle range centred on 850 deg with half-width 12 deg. 0.26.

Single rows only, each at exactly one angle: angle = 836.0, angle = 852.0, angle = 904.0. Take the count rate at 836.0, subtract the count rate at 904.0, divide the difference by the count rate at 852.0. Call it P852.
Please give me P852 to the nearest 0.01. -0.44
